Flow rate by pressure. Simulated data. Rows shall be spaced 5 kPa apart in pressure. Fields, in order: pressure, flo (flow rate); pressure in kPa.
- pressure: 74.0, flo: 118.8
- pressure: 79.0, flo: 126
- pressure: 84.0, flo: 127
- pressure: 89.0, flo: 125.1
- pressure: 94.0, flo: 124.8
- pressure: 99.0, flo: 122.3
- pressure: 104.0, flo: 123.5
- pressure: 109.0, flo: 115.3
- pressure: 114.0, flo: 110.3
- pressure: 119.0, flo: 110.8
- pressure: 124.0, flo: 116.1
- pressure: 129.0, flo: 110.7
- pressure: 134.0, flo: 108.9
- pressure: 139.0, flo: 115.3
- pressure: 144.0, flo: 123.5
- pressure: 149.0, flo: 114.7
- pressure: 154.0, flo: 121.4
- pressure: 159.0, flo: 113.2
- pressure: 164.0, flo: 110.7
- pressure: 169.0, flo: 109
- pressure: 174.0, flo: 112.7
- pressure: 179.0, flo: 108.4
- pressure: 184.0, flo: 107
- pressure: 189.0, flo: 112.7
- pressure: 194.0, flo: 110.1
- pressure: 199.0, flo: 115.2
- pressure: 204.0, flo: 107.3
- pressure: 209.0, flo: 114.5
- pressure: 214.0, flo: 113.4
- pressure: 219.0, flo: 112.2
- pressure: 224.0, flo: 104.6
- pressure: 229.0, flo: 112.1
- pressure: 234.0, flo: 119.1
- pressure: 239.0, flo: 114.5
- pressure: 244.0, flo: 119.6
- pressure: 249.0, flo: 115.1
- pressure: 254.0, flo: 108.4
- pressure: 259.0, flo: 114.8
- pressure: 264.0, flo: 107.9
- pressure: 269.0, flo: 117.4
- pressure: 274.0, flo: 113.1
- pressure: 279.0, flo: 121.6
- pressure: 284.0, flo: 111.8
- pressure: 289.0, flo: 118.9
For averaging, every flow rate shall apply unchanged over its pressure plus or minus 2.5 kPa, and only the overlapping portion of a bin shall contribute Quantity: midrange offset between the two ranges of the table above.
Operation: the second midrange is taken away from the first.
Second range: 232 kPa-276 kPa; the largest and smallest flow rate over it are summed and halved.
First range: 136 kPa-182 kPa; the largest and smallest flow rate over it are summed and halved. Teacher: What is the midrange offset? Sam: 2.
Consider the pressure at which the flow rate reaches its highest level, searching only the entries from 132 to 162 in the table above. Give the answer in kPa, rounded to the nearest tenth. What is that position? 144.0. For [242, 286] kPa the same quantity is 279.0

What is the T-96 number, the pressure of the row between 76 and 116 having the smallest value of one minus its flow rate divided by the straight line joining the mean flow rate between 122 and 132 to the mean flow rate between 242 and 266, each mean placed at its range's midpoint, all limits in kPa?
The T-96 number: 84.0 kPa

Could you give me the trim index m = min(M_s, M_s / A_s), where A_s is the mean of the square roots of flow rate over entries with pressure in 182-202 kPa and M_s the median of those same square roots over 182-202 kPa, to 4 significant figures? 1.001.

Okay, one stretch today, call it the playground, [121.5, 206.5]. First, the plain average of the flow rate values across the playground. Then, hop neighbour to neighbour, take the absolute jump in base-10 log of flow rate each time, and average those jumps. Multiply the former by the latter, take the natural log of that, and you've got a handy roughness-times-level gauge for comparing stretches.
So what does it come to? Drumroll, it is 0.77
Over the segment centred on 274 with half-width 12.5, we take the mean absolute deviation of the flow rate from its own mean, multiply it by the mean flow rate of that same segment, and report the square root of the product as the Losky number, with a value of 22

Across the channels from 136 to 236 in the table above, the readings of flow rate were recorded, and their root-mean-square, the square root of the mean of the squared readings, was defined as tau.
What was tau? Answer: 113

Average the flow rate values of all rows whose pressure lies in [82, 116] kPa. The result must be 121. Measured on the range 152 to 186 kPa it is 112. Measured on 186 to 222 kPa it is 112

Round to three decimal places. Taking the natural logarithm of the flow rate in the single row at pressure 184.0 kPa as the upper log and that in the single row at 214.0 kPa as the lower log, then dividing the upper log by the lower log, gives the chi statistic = 0.988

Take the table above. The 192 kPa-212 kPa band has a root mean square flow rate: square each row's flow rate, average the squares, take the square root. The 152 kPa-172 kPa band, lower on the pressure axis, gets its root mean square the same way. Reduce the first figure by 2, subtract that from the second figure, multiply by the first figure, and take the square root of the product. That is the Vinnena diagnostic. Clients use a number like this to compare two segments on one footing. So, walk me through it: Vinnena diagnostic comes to 21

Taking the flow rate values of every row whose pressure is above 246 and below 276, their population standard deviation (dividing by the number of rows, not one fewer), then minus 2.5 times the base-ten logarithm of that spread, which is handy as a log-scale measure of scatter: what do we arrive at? -1.36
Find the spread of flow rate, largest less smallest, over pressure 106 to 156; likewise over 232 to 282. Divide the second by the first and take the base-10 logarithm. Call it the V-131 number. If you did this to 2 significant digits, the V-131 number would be -0.028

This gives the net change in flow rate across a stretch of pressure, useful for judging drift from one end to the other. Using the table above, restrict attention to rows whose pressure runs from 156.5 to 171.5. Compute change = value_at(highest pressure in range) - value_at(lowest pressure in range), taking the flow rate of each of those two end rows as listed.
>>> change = -4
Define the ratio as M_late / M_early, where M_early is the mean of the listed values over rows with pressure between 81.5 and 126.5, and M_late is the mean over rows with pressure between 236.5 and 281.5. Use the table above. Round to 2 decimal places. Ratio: 0.96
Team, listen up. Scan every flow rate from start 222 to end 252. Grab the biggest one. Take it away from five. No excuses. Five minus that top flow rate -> -115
